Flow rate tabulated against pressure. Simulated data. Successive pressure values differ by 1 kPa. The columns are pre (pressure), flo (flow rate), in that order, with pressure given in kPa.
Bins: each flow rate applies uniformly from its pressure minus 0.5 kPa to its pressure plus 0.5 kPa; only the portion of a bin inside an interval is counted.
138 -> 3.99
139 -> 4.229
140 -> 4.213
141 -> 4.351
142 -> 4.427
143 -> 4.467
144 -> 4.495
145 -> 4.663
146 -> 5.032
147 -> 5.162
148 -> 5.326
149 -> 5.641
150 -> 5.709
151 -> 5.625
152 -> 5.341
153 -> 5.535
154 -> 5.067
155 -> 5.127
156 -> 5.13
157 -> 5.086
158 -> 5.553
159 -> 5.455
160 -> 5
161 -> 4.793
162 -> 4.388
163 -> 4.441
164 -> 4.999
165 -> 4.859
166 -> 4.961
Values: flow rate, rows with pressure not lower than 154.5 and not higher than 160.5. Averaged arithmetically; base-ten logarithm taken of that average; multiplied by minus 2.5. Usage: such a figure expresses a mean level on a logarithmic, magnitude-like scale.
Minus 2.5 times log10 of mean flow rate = -1.80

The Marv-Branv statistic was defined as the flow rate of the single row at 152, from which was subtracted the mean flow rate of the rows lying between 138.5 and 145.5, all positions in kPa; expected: 0.93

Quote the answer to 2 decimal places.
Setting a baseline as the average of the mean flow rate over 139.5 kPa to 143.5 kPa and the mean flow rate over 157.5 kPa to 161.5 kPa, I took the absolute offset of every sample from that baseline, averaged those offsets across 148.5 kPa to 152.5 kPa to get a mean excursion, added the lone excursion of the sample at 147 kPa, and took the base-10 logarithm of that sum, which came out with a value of 0.07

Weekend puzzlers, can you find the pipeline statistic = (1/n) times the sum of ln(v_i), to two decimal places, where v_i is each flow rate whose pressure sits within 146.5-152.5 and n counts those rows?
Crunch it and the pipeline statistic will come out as 1.70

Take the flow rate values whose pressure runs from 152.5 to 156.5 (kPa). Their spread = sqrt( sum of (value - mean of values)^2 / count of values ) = 0.187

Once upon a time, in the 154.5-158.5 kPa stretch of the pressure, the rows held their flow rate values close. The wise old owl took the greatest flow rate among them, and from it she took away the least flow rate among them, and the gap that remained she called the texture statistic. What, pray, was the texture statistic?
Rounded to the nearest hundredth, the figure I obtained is 0.47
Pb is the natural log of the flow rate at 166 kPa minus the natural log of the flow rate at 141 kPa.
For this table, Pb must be 0.13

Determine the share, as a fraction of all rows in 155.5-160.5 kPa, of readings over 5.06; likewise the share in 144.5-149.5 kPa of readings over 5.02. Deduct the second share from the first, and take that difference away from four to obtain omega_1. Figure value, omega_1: 4.0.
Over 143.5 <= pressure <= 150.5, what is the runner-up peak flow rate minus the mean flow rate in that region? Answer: 0.49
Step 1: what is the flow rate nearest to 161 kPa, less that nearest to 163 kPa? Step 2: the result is 0.35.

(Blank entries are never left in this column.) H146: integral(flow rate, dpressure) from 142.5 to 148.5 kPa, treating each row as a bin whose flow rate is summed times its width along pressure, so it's 29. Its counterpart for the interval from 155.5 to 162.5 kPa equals 35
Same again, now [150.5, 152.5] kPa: 11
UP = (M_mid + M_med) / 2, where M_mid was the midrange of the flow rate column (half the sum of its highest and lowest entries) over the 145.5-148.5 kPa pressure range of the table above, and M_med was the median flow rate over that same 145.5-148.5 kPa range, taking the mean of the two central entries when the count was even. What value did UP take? 5.17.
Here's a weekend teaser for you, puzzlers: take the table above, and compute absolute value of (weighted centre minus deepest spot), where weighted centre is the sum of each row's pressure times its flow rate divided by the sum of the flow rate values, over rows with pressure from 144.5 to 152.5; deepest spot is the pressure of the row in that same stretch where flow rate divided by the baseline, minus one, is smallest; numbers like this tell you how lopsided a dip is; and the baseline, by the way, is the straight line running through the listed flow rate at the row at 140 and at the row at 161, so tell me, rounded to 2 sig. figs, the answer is 3.6 kPa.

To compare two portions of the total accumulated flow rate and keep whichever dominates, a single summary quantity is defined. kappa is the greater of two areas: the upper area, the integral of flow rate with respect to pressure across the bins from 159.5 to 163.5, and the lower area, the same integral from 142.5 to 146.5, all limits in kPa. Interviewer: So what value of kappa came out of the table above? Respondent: 18.7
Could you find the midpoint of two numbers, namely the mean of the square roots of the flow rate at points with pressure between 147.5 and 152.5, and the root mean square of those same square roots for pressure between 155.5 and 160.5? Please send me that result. 2.321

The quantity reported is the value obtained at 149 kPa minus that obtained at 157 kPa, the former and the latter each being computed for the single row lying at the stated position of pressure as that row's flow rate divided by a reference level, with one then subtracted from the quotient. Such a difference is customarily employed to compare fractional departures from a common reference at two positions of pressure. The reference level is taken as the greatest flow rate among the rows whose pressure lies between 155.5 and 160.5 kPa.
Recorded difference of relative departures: 0.10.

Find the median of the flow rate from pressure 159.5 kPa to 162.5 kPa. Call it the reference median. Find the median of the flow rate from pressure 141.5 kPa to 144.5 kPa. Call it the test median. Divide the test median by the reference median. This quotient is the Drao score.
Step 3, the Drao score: 0.93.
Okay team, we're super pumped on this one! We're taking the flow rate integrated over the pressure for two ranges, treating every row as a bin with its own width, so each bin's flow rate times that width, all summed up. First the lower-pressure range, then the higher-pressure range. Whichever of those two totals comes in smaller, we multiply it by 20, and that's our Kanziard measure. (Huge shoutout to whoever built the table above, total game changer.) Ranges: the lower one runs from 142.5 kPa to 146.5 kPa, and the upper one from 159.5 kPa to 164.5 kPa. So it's 373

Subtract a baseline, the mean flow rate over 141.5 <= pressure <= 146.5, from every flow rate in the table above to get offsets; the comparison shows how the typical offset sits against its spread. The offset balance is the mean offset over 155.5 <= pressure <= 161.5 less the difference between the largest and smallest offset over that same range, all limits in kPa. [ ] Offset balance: -0.2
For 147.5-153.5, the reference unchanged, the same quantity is 0.5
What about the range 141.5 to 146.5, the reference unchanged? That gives -0.6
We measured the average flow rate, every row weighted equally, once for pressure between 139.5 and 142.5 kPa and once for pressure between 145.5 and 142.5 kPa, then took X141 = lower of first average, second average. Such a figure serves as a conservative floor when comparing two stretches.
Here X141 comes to 4.33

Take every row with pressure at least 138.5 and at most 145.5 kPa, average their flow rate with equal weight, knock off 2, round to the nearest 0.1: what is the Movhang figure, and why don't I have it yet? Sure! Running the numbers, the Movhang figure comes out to 2.4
